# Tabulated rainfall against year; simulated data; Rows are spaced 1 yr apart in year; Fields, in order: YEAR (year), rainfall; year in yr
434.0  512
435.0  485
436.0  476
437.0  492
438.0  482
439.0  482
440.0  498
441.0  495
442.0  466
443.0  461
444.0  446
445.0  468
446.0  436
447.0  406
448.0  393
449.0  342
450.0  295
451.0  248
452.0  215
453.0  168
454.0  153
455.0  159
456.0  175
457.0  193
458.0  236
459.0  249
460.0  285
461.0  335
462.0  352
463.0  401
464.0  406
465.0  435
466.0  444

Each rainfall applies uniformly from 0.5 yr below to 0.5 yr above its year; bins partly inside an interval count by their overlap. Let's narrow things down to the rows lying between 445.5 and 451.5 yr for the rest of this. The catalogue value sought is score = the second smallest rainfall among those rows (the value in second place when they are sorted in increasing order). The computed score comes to 295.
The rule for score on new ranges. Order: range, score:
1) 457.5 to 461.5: 249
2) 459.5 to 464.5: 335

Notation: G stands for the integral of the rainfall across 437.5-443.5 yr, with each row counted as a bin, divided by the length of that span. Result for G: 481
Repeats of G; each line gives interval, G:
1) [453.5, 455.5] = 156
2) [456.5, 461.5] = 260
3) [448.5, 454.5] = 237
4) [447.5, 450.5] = 343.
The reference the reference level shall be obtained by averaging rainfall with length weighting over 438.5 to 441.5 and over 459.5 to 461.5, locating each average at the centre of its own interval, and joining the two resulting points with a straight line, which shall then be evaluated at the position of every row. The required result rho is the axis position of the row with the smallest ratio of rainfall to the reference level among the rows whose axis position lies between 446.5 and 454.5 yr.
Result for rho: 454.0 yr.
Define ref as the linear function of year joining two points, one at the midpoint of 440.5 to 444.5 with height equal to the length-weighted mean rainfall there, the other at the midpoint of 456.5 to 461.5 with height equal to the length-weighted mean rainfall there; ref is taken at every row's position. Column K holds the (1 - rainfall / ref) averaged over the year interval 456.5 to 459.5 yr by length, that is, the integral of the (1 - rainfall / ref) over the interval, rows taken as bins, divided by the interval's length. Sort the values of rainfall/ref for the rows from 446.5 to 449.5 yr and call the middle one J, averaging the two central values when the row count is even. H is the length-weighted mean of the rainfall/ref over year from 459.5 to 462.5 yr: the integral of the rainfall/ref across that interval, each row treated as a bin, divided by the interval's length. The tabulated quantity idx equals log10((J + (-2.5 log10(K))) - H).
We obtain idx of 0.19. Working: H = 1.39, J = 0.99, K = 0.17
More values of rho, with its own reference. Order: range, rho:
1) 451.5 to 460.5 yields 454.0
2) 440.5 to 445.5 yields 444.0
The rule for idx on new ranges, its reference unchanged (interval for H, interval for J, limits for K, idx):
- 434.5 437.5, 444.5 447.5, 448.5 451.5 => 0.26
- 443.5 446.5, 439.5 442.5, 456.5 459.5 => 0.28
